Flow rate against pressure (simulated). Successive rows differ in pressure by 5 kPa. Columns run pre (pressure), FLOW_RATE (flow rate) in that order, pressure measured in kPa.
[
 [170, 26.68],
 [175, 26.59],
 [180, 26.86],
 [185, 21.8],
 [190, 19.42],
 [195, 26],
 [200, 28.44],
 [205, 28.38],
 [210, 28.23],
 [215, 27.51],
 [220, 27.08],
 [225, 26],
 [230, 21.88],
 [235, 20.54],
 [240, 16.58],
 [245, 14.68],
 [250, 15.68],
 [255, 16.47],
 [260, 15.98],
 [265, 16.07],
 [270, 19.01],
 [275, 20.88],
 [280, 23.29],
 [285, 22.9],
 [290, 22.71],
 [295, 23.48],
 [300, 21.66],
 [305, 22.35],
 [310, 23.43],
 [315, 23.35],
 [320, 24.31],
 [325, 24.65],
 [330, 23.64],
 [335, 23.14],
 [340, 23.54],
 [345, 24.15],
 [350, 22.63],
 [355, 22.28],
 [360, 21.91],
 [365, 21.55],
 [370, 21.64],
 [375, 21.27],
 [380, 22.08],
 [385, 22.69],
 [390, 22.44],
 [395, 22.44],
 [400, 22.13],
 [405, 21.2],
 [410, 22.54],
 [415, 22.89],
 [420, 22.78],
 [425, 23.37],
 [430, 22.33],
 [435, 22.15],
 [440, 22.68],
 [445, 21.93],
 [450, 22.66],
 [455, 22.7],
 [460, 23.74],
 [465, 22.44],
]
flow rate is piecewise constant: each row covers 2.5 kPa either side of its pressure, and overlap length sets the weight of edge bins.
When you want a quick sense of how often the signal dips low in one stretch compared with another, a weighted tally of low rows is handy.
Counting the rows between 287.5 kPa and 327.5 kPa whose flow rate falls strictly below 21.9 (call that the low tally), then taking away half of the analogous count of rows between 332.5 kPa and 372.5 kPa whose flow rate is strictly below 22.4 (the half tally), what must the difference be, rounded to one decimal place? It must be -1.0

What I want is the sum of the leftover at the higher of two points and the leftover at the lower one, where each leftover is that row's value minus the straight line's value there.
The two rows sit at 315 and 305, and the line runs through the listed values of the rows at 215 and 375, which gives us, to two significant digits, -1.9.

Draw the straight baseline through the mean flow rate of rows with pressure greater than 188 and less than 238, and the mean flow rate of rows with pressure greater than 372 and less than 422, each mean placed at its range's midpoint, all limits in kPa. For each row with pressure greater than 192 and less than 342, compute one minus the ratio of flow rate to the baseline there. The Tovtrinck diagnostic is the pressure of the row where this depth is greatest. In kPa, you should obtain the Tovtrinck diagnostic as 245 kPa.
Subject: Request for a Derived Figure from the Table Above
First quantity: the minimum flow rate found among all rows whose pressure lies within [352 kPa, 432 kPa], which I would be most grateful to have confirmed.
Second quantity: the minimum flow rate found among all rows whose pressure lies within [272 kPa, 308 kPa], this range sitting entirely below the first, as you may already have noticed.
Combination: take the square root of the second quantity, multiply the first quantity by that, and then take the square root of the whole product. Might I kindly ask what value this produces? 9.84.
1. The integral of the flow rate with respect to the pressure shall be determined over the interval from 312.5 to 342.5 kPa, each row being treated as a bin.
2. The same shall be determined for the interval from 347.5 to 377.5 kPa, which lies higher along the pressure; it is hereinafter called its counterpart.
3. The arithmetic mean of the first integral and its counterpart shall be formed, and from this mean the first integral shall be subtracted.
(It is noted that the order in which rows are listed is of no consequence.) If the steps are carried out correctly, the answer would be -28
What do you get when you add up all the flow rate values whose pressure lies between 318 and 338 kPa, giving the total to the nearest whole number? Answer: 96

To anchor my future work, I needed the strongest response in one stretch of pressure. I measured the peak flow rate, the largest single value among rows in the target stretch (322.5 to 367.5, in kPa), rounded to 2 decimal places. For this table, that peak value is 24.65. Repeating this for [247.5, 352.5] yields 24.65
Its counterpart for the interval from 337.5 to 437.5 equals 24.15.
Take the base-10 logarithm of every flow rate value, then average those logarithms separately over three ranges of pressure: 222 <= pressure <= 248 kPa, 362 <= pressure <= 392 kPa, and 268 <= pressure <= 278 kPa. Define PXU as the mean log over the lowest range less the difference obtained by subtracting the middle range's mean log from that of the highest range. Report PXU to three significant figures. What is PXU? 1.25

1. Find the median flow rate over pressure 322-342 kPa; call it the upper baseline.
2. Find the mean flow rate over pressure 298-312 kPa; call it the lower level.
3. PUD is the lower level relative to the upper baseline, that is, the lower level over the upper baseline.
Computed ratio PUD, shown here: 0.95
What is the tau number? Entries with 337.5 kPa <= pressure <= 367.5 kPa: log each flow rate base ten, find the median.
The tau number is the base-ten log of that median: 0.131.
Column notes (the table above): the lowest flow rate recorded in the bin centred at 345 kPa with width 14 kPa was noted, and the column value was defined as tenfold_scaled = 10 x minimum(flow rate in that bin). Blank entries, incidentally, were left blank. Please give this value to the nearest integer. 226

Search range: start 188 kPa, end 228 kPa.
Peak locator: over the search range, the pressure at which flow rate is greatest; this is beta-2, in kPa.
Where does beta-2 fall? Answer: 200 kPa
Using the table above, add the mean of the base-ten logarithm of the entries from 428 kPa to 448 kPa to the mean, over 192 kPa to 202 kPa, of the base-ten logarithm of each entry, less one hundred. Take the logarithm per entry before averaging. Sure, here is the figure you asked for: -97.2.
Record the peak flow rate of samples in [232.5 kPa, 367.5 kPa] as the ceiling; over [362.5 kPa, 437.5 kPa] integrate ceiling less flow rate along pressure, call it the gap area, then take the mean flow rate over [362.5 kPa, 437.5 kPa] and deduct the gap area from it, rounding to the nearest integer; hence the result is -159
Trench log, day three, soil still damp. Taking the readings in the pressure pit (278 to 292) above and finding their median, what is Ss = 22.9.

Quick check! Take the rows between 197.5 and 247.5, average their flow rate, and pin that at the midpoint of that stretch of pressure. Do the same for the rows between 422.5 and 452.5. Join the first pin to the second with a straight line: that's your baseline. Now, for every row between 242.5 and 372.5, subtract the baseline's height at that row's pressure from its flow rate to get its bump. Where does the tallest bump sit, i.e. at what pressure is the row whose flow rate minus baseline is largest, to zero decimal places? 325 kPa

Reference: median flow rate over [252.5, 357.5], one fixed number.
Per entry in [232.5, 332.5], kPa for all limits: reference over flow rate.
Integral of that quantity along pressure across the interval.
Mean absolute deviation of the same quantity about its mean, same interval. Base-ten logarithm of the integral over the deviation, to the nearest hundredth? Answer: 2.80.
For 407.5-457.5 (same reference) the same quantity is 3.59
